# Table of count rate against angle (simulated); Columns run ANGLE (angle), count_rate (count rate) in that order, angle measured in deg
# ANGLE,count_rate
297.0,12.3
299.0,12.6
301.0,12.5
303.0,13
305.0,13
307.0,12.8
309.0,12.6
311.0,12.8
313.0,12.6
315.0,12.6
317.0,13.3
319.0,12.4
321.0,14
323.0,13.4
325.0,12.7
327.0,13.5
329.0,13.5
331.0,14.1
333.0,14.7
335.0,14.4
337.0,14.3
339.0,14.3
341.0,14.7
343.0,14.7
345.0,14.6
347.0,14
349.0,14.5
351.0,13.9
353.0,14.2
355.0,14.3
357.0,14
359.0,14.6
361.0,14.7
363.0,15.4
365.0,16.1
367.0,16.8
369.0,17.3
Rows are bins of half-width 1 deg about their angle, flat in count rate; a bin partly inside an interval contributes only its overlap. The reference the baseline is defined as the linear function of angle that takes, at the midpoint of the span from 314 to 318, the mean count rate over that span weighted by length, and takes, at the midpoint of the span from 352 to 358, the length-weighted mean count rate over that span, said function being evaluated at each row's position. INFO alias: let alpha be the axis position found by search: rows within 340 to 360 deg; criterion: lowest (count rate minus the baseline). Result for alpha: 357.0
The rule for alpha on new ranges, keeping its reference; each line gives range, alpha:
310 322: 319.0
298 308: 301.0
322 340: 325.0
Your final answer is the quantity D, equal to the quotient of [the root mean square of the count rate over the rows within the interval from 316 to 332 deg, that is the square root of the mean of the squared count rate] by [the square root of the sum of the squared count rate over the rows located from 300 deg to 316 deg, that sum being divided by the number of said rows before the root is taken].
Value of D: 1.05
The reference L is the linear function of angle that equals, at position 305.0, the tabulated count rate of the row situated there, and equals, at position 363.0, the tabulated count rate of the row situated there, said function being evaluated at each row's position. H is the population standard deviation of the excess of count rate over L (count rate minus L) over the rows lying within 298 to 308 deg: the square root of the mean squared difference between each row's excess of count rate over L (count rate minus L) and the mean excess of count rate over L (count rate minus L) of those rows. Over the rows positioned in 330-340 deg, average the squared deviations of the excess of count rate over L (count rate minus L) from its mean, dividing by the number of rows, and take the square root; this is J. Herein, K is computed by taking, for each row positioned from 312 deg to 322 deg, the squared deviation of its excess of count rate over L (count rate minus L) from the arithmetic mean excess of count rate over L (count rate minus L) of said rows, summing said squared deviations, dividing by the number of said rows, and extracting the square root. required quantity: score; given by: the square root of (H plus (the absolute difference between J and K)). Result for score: 0.68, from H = 0.16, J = 0.2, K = 0.53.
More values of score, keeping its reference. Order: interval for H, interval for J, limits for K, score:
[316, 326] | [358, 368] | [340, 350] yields 0.98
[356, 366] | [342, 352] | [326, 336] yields 0.81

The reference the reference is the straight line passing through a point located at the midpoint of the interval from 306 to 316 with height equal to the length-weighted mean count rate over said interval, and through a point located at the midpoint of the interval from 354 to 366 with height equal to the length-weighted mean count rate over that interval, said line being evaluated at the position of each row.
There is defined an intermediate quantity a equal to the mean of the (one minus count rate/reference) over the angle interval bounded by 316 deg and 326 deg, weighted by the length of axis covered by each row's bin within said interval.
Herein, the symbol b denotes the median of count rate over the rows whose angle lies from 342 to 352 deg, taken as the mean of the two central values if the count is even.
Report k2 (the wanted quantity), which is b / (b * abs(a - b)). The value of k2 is 0.0690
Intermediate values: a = -0.003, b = 14.5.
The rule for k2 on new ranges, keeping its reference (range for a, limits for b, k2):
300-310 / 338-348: 0.0684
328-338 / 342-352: 0.0688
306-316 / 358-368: 0.0649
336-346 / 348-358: 0.0702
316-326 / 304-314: 0.0781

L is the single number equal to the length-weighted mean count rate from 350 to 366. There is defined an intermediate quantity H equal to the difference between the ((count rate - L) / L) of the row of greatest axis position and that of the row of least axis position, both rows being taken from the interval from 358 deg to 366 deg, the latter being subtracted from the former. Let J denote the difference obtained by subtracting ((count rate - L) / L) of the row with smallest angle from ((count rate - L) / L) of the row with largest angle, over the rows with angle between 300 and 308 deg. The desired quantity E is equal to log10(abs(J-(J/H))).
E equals -0.7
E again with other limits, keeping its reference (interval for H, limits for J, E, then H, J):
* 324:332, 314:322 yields 0.0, 0.10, 0.10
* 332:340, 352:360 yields 0.0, -0.03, 0.03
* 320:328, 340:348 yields 0.2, -0.03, -0.05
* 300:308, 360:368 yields 0.8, 0.02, 0.14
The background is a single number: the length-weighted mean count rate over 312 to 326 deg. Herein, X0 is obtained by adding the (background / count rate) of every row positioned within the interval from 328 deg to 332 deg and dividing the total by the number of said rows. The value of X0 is 0.94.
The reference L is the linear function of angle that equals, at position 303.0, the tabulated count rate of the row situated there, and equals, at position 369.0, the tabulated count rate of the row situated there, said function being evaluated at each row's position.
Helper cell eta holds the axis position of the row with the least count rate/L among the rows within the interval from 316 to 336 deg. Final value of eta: 325.0 deg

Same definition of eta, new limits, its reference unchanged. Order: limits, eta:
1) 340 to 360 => 357.0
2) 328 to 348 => 347.0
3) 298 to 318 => 315.0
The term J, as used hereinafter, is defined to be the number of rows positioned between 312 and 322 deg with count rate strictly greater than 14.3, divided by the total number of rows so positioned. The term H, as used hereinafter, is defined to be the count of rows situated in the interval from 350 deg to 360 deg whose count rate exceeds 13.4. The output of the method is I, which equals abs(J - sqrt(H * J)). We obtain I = 0.0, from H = 5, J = 0.0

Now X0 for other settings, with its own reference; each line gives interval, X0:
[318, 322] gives 0.99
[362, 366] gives 0.83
